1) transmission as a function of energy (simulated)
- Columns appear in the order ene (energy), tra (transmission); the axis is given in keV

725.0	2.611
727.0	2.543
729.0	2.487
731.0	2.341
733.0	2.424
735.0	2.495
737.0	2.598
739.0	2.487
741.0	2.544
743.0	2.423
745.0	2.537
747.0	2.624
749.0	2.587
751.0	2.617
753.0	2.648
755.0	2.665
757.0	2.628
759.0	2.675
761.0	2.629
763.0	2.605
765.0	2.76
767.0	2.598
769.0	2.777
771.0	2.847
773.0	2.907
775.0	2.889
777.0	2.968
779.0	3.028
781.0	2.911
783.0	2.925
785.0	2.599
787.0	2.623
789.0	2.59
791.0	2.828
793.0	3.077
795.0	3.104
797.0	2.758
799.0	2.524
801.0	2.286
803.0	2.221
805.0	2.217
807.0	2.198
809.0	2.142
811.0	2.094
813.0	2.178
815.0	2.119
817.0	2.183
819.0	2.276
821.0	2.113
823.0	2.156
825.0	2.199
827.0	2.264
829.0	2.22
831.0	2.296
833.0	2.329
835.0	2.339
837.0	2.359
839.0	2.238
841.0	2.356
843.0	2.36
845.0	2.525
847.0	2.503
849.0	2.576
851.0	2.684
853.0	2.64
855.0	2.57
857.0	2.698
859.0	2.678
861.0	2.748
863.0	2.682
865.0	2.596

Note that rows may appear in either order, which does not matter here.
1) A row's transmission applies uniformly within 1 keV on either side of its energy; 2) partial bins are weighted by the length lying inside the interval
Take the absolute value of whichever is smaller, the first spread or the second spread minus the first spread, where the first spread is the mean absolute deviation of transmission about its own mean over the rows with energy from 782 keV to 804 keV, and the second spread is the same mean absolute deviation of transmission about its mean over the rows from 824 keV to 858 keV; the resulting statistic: 0.083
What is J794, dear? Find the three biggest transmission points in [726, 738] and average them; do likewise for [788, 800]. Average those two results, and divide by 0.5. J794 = 5.55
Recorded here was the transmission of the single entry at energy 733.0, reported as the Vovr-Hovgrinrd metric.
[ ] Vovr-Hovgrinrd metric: 2.424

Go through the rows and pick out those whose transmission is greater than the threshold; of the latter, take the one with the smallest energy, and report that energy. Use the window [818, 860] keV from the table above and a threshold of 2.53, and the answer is 849.0 keV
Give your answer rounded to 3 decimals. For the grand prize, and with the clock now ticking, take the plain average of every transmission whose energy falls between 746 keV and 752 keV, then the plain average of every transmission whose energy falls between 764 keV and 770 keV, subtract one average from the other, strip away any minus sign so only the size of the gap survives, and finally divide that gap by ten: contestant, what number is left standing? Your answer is 0.010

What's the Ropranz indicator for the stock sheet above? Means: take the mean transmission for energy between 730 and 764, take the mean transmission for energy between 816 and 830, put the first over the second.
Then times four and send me 4.7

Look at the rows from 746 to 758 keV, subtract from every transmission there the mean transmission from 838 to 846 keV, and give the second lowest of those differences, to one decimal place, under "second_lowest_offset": 0.2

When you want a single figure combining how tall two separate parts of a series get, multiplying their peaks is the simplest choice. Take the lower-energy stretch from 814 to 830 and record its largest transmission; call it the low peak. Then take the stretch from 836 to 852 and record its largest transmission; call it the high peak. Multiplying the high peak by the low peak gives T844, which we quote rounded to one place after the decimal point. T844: 6.1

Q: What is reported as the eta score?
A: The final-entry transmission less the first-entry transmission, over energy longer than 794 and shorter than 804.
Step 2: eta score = -0.88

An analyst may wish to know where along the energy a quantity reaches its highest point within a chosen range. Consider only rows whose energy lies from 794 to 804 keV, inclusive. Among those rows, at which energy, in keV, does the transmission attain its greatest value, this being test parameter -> 795.0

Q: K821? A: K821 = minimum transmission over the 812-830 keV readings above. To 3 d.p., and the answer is 2.113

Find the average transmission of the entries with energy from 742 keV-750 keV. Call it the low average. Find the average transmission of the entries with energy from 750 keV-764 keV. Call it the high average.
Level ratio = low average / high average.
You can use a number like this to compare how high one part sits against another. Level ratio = 0.96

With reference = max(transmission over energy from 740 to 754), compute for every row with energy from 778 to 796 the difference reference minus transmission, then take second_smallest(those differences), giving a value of -0.4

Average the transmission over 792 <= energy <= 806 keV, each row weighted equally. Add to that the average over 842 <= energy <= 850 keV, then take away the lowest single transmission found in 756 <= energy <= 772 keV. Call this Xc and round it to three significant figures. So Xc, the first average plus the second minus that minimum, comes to 2.49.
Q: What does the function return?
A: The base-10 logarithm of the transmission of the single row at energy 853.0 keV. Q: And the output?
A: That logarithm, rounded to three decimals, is 0.422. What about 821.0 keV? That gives 0.325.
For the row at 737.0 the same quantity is 0.415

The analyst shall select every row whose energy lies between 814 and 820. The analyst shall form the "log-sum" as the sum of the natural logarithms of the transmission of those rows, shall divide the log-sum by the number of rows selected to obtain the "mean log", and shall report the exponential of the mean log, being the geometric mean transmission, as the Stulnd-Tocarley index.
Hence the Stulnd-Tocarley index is 2.19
